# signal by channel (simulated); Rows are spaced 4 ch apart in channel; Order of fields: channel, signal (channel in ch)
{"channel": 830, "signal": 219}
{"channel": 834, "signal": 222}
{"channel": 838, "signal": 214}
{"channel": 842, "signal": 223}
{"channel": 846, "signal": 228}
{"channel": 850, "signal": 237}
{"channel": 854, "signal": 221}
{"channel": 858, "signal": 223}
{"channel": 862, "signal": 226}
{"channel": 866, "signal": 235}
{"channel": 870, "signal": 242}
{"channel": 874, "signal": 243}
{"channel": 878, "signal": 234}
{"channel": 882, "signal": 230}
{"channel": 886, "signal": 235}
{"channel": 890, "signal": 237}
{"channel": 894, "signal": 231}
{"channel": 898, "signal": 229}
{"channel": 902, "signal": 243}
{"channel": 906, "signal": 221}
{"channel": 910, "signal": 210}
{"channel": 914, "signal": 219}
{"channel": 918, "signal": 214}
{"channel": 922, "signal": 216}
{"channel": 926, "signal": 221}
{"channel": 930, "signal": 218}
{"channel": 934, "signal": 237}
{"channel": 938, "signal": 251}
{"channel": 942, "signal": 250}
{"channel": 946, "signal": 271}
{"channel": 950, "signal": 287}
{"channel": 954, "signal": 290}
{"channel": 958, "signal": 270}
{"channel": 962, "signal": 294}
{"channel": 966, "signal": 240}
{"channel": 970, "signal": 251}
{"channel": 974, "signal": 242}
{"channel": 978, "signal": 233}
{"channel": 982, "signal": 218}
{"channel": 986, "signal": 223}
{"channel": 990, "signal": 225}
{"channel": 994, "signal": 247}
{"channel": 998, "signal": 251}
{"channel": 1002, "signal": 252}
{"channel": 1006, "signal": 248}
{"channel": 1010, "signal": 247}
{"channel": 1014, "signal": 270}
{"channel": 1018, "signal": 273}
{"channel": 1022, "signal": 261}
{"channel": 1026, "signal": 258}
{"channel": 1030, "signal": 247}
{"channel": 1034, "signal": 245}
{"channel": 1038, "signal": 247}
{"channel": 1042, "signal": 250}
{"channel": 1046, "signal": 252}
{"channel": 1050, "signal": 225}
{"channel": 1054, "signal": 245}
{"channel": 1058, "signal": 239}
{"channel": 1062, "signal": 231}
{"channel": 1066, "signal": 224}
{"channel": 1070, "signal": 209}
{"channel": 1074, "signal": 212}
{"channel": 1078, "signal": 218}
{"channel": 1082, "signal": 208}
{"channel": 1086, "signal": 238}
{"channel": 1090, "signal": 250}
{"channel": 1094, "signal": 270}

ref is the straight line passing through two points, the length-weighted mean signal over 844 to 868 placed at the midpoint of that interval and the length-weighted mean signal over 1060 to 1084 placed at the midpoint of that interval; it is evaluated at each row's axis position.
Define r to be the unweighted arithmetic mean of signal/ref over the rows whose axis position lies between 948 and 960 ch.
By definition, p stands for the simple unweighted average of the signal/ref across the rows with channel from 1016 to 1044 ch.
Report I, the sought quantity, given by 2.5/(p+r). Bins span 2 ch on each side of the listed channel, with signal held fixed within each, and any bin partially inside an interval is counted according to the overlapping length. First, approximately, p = 1.16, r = 1.26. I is 1.03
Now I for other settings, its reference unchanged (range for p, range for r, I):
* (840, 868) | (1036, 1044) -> 1.17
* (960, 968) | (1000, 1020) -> 1.05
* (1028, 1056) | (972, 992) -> 1.16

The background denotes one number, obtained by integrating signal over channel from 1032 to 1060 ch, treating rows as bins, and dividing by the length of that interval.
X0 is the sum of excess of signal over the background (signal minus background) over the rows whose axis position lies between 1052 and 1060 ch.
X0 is -3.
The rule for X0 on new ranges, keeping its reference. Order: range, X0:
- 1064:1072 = -54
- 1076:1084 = -61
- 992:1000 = 11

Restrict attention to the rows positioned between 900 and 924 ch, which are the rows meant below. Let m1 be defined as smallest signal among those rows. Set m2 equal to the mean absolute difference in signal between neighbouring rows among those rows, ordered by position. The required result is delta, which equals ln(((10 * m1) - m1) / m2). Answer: 5.26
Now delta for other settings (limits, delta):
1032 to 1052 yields 5.47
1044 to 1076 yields 5.03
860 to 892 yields 5.95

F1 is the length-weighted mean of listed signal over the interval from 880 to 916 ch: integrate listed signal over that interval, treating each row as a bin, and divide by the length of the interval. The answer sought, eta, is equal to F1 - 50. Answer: 178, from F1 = 228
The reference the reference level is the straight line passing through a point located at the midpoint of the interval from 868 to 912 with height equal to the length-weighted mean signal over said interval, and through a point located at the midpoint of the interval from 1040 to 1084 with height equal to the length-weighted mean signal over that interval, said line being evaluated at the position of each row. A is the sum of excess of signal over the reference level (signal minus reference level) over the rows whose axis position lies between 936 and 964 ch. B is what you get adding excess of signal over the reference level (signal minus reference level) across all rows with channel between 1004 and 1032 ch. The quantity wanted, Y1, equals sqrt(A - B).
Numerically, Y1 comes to 9.9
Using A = 296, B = 198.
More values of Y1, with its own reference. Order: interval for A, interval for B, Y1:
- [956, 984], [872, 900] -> 11.0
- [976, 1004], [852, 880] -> 6.7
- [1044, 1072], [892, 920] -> 9.0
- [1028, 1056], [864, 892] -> 9.0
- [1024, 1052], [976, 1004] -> 9.1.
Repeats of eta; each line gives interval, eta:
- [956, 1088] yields 192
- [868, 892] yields 187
